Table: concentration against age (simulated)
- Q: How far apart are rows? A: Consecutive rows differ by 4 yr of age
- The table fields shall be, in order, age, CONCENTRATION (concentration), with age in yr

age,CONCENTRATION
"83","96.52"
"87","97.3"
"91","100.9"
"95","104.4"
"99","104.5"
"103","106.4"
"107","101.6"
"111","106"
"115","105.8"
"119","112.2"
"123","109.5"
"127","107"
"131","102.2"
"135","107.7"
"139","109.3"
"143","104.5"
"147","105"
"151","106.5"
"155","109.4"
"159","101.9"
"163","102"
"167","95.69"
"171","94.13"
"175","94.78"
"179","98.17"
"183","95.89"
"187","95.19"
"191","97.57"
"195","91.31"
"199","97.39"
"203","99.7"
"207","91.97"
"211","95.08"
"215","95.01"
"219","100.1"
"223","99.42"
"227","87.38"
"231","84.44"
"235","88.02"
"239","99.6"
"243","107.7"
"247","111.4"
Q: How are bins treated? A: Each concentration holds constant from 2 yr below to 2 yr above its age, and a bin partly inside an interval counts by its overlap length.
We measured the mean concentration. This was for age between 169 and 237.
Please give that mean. 94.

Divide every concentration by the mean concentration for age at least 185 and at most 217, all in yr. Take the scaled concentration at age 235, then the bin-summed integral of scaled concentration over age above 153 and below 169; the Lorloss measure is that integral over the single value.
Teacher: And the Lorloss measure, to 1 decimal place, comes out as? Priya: 18.6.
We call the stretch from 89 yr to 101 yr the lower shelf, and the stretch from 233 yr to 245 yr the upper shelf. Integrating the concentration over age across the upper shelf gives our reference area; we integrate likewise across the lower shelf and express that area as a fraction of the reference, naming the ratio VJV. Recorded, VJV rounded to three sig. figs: 1.05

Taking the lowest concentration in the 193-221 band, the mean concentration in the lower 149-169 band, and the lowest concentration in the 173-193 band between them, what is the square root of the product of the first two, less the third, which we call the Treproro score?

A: 2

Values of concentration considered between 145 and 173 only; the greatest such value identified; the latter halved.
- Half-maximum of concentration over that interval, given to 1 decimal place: 54.7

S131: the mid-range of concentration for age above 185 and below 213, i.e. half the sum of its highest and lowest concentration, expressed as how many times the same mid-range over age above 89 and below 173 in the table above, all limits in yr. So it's 0.93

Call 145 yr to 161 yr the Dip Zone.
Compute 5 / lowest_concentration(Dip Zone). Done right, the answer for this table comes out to 0.049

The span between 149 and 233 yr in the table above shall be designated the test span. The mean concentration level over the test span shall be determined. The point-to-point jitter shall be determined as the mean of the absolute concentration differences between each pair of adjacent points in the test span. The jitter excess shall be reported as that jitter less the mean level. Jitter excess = -93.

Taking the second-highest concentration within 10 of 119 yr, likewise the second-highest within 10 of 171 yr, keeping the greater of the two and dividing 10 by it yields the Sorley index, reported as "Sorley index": 0.091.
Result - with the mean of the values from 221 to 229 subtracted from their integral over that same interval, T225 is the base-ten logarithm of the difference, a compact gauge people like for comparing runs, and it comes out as 2.8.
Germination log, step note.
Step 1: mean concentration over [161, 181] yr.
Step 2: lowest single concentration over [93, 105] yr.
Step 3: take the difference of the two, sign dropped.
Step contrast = 7.4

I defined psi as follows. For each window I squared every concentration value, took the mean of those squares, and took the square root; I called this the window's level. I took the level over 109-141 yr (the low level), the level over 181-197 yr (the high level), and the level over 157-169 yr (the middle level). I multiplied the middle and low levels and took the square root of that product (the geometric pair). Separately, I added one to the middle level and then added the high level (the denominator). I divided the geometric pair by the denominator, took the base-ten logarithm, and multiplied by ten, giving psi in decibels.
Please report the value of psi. -2.77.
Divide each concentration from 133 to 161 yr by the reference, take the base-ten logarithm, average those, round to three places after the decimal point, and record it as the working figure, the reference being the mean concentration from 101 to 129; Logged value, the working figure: -0.003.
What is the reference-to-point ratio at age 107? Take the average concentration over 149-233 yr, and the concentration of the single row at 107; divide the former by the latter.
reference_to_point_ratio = 0.95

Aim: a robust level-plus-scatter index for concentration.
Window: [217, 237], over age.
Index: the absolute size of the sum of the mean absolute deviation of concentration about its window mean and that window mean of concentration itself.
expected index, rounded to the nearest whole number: 98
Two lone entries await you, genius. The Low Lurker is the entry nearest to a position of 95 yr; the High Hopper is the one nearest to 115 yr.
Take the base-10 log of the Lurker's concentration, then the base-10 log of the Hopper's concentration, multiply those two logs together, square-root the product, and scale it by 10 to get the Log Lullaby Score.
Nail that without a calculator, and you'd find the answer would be 20.2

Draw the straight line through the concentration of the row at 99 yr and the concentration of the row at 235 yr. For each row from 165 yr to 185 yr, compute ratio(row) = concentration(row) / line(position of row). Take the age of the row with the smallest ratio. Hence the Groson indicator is 171 yr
